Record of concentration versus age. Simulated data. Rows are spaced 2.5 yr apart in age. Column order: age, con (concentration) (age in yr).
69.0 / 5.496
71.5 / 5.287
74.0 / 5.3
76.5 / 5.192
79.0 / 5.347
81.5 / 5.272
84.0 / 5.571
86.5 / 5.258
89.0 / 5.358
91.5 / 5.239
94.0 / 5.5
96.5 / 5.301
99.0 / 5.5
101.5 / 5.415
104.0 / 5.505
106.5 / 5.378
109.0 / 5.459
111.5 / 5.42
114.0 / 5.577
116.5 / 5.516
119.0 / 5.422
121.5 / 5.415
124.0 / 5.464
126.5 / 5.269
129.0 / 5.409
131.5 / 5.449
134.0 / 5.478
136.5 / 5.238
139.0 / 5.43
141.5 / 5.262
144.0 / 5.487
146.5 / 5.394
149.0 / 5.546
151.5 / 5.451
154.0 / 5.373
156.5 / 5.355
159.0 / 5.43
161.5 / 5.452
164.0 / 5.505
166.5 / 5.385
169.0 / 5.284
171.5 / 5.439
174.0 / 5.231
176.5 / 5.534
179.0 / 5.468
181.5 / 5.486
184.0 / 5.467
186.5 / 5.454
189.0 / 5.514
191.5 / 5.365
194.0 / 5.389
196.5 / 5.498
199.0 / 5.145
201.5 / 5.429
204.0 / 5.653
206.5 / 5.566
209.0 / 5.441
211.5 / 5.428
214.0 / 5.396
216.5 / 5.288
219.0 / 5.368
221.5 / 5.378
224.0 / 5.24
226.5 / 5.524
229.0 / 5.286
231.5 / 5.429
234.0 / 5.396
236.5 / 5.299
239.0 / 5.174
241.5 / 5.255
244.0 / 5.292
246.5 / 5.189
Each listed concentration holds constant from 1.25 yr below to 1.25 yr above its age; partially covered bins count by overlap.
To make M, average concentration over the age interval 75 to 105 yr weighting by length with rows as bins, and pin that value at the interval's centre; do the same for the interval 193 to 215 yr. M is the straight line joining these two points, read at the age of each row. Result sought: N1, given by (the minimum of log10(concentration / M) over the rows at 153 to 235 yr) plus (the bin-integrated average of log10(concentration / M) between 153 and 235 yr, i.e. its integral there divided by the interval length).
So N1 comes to -0.026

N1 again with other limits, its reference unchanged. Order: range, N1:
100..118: 0.007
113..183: -0.014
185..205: -0.024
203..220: -0.013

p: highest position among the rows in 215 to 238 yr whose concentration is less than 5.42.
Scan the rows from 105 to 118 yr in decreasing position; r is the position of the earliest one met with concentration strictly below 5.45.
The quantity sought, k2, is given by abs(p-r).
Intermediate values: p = 236.5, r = 111.5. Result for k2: 125.0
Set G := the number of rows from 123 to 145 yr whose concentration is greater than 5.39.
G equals 6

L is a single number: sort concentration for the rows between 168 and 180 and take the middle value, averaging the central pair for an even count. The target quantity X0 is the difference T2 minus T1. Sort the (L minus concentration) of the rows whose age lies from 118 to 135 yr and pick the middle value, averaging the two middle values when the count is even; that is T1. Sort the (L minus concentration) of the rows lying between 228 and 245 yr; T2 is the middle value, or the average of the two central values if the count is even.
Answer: 0.13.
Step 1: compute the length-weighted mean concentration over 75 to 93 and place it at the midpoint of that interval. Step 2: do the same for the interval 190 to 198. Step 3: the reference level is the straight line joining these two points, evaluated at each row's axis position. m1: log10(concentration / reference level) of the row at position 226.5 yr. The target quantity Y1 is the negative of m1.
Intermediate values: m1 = 0.007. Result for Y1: -0.007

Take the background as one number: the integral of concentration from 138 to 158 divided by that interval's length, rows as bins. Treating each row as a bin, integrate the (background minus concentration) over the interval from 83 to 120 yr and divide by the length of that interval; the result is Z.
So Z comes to -0.015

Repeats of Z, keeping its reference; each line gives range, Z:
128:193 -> -0.006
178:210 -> -0.040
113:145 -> -0.003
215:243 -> 0.081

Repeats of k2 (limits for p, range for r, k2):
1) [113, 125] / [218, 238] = 115.0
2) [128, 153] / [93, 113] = 35.0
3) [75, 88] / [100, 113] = 25.0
